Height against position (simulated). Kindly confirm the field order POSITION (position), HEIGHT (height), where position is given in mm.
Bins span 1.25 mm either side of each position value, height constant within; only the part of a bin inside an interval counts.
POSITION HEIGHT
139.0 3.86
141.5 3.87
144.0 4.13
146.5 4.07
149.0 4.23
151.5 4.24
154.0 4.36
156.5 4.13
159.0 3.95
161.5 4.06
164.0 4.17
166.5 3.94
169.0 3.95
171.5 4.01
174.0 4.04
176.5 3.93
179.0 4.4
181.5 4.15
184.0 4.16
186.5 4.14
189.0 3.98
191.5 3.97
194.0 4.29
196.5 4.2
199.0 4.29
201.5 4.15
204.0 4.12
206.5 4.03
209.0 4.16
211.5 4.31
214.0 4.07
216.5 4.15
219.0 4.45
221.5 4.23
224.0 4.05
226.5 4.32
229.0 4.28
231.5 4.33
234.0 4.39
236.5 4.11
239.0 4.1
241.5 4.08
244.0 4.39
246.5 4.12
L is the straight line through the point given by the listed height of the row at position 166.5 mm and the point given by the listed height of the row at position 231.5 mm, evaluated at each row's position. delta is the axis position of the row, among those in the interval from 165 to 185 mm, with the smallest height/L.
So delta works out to 176.5 mm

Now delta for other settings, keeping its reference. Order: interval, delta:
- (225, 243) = 241.5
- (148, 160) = 159.0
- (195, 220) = 214.0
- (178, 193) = 191.5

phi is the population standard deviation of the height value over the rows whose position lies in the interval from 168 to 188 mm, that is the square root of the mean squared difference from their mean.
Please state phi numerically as 0.14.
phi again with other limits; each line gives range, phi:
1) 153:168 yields 0.14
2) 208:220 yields 0.14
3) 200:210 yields 0.05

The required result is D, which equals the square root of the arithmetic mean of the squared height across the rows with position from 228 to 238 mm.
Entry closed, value 4.28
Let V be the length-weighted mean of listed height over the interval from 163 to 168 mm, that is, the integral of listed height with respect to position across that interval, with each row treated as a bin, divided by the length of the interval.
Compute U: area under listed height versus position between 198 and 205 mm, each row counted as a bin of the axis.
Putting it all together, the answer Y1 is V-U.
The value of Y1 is -25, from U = 29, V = 4.04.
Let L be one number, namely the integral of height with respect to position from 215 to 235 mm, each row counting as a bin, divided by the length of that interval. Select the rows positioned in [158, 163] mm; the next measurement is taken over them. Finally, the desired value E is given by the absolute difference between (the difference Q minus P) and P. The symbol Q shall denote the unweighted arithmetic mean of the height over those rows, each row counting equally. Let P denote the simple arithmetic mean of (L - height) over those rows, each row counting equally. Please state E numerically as 3.47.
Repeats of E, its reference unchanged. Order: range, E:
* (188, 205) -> 3.89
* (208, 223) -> 4.14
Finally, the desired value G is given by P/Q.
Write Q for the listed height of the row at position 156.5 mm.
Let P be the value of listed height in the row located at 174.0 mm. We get 0.98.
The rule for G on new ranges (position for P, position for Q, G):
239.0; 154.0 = 0.94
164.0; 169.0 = 1.06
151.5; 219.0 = 0.95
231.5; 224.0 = 1.07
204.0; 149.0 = 0.97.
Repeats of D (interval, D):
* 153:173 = 4.07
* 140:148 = 4.02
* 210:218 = 4.18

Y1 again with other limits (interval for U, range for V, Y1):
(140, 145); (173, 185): -16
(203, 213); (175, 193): -37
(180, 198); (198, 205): -70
